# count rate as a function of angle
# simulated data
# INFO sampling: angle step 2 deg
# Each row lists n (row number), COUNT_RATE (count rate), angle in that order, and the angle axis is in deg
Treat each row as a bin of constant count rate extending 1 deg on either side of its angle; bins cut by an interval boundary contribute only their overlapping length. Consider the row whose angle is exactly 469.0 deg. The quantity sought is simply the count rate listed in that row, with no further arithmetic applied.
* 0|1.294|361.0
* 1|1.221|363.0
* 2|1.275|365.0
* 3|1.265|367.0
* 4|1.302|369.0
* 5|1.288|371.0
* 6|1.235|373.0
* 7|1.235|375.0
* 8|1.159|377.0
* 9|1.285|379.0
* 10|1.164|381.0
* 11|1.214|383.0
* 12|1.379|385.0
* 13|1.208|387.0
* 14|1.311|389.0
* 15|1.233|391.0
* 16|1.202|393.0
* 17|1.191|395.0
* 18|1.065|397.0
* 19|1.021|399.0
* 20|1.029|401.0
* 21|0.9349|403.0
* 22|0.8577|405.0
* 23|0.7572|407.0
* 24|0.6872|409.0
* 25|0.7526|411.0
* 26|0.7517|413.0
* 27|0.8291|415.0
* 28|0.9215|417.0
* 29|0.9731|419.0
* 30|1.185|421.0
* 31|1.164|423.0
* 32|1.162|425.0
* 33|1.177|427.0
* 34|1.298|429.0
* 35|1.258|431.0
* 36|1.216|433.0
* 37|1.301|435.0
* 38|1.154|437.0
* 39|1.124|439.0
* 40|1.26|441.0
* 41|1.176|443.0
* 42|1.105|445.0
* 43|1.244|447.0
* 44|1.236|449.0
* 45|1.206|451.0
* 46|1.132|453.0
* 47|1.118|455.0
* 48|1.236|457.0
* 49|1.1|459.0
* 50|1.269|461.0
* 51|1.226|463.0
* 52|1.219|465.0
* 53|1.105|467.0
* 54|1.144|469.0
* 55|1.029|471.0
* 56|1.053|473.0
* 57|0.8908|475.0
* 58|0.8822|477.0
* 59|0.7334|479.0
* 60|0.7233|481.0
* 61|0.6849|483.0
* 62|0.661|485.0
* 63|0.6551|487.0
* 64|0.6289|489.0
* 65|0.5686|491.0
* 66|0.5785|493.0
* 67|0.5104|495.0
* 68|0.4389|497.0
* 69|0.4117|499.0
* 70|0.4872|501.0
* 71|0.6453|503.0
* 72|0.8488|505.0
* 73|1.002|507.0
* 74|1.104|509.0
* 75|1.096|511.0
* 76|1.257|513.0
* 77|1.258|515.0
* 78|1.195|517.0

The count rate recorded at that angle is 1.144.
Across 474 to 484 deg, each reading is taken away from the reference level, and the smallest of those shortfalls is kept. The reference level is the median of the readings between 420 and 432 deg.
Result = 0.29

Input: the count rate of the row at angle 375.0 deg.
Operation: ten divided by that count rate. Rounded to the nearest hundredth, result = 8.10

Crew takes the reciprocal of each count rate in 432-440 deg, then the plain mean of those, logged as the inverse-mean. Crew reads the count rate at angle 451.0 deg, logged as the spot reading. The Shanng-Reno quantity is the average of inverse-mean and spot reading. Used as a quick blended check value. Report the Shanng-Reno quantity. 1.02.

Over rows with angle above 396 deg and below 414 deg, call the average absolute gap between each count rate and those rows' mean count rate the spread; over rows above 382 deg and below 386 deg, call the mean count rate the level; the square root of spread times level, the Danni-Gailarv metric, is 0.40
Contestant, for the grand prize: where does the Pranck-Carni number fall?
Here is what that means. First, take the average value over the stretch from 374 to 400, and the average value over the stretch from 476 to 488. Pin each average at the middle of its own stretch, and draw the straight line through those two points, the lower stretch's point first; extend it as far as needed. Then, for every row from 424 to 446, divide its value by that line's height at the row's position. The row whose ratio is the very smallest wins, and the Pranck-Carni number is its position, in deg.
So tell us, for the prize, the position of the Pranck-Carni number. 425.0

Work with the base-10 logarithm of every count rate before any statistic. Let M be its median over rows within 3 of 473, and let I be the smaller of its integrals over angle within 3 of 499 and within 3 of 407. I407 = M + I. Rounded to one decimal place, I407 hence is -2.1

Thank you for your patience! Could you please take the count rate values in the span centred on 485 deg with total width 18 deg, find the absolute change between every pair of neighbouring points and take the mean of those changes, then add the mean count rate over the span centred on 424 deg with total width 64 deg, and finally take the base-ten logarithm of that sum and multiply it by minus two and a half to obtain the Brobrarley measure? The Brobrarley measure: -0.12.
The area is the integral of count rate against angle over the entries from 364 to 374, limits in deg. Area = 12.7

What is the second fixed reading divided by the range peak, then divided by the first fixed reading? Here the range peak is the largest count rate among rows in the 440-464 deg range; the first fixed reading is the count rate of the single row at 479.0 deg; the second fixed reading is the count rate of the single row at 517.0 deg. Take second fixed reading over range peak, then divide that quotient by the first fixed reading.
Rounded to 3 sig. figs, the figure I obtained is 1.28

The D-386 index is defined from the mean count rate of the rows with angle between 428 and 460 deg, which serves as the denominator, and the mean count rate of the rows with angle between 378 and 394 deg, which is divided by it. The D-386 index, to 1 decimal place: 1.0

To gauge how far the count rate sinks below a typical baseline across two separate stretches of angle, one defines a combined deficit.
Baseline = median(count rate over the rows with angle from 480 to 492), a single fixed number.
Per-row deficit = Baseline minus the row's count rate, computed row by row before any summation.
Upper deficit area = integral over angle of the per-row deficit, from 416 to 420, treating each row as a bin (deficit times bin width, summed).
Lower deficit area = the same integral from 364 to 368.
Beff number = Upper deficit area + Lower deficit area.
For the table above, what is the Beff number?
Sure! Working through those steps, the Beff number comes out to -3.6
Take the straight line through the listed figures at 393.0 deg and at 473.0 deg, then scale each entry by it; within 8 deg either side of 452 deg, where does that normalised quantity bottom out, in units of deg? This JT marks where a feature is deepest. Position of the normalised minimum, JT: 445.0 deg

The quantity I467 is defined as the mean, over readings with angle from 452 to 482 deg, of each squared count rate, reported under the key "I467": 1.15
